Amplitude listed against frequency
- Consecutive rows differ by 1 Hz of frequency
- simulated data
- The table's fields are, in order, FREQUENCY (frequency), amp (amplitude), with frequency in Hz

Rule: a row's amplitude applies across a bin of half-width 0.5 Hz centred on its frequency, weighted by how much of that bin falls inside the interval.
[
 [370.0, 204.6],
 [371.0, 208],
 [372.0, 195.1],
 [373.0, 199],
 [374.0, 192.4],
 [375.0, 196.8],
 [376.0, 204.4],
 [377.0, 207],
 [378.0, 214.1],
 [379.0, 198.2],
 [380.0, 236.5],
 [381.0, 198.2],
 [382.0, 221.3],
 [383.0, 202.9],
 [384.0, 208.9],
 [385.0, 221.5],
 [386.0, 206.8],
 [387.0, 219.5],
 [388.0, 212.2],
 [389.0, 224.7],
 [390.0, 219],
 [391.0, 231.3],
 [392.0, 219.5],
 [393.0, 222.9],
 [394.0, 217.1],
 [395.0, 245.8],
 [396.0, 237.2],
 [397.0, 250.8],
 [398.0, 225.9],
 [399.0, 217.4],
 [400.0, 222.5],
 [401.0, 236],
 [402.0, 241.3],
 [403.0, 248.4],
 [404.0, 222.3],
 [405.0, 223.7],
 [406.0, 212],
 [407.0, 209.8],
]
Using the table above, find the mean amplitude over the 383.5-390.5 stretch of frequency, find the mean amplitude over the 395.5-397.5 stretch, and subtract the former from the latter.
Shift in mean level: 28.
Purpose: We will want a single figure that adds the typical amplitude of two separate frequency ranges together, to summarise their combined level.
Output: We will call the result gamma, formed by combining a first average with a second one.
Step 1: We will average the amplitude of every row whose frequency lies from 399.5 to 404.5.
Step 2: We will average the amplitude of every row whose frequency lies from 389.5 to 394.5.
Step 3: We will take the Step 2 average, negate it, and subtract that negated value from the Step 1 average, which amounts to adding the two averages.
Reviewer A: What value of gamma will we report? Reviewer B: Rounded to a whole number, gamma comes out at 456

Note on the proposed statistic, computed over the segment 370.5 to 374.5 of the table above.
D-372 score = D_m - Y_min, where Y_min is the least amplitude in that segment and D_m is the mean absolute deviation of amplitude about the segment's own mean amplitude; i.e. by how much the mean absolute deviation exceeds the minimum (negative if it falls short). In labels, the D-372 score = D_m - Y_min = -188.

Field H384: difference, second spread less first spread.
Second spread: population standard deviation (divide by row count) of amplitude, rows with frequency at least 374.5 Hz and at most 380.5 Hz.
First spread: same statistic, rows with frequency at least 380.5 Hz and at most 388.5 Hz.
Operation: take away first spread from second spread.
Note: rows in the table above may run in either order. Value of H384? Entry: 5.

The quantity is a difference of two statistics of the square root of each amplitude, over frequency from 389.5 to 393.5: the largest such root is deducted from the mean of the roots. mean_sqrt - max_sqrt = -0.27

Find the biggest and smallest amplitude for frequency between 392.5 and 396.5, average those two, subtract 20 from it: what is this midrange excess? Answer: 211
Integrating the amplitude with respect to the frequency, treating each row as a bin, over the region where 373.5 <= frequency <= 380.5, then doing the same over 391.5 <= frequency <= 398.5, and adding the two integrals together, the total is 3069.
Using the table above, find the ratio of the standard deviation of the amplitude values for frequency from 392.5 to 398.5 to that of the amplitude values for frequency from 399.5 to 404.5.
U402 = 1.2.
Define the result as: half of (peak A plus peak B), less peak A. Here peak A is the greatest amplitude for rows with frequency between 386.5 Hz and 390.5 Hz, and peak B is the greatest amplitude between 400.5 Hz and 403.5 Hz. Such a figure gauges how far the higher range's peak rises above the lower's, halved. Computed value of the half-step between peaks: 12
